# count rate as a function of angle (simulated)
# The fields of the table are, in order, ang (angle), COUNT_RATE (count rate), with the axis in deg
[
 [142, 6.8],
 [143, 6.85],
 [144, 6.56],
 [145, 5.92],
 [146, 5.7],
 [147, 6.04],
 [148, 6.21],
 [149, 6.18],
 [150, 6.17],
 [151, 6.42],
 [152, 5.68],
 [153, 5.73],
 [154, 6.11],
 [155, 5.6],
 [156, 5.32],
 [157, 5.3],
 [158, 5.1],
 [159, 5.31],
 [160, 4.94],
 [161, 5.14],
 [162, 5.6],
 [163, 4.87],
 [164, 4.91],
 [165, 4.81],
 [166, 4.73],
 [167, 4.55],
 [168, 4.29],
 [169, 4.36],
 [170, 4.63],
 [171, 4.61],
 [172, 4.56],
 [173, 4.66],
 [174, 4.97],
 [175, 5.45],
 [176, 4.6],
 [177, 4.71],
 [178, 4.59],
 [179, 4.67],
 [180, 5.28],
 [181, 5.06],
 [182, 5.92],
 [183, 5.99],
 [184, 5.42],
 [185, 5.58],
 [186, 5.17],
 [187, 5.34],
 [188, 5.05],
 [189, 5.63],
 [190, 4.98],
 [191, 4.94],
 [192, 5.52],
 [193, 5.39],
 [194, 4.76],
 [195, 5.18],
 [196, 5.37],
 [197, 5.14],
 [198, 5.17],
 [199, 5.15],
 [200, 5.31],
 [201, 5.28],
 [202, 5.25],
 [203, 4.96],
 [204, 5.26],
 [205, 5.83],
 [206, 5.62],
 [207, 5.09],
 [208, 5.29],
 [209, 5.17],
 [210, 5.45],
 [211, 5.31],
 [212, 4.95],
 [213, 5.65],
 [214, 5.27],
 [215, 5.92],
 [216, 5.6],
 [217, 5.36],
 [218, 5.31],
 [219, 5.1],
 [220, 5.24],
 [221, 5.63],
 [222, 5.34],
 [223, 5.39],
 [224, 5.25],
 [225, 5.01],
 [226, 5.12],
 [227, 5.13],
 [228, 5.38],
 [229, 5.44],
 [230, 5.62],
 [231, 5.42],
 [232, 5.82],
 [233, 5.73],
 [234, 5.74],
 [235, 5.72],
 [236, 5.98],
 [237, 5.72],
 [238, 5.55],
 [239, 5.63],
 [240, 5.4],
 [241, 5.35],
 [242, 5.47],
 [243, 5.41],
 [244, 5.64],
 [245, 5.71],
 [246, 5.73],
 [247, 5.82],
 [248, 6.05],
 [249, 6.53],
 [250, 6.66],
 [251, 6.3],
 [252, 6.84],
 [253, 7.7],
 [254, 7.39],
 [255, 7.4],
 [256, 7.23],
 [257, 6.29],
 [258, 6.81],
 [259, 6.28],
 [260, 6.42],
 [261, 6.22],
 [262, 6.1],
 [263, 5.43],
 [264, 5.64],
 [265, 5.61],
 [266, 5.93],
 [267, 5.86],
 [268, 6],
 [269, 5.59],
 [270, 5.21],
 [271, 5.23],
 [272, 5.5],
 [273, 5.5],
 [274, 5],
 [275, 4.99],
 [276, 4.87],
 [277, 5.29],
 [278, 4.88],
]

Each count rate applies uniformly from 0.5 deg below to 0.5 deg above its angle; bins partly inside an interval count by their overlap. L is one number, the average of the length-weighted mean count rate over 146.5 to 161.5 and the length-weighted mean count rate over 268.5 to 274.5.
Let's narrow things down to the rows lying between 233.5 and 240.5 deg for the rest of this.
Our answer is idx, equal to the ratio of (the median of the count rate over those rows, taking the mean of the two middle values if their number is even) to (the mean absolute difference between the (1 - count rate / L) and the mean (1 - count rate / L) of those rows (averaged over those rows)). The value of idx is 244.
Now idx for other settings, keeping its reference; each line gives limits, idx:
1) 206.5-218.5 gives 151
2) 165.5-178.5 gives 140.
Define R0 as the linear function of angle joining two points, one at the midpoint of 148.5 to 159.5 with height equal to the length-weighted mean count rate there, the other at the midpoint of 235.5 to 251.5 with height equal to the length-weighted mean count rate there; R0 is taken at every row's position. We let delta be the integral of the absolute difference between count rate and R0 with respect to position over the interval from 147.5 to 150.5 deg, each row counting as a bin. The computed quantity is 1.4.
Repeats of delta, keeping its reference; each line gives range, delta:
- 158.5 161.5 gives 1.8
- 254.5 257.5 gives 3.5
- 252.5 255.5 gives 5.0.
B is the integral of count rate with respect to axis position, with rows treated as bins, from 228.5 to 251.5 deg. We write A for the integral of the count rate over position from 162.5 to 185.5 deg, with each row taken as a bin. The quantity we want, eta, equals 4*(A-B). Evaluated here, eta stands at -77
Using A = 113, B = 132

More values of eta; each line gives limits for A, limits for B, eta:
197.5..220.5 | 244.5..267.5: -94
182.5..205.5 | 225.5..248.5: -28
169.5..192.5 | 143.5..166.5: -44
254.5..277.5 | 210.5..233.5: 42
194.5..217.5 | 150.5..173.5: 21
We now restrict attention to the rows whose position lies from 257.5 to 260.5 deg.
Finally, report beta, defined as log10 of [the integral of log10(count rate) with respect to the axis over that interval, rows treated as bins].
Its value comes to 0.387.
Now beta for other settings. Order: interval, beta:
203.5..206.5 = 0.350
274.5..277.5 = 0.324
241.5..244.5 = 0.347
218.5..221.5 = 0.338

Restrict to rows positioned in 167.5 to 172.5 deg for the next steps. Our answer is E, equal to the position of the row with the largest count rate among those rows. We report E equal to 170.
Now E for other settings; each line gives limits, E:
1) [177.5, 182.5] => 182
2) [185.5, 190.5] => 189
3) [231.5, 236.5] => 236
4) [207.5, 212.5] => 210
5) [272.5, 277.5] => 273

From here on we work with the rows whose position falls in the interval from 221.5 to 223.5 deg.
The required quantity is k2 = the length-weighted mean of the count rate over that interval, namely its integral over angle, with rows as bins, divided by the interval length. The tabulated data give 5.4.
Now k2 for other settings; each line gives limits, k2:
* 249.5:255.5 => 7.0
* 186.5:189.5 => 5.3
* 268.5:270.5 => 5.4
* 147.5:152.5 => 6.1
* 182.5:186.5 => 5.5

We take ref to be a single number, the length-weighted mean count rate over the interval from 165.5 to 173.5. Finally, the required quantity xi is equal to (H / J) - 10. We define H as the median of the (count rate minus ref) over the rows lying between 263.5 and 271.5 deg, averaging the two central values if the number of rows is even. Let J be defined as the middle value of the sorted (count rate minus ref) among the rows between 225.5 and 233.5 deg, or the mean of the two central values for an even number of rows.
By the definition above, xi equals -8.8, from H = 1.1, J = 0.88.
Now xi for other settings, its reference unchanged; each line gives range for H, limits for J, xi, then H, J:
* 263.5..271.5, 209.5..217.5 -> -8.7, 1.1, 0.86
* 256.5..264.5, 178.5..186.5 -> -7.9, 1.7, 0.80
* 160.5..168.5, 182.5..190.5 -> -9.6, 0.3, 0.83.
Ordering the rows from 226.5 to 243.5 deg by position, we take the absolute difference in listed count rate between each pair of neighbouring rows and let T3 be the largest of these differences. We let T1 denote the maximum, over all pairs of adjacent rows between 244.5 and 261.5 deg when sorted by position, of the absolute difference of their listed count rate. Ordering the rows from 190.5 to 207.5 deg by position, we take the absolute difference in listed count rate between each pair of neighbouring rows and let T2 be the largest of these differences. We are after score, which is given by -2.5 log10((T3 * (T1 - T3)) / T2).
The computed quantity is 1.2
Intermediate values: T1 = 0.940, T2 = 0.63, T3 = 0.40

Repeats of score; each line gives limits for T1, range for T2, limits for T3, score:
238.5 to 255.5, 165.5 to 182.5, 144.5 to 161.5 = 2.5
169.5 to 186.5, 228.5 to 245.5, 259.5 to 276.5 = 1.2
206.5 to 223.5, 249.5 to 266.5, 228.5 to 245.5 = 2.2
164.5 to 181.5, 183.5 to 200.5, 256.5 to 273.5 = 1.8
